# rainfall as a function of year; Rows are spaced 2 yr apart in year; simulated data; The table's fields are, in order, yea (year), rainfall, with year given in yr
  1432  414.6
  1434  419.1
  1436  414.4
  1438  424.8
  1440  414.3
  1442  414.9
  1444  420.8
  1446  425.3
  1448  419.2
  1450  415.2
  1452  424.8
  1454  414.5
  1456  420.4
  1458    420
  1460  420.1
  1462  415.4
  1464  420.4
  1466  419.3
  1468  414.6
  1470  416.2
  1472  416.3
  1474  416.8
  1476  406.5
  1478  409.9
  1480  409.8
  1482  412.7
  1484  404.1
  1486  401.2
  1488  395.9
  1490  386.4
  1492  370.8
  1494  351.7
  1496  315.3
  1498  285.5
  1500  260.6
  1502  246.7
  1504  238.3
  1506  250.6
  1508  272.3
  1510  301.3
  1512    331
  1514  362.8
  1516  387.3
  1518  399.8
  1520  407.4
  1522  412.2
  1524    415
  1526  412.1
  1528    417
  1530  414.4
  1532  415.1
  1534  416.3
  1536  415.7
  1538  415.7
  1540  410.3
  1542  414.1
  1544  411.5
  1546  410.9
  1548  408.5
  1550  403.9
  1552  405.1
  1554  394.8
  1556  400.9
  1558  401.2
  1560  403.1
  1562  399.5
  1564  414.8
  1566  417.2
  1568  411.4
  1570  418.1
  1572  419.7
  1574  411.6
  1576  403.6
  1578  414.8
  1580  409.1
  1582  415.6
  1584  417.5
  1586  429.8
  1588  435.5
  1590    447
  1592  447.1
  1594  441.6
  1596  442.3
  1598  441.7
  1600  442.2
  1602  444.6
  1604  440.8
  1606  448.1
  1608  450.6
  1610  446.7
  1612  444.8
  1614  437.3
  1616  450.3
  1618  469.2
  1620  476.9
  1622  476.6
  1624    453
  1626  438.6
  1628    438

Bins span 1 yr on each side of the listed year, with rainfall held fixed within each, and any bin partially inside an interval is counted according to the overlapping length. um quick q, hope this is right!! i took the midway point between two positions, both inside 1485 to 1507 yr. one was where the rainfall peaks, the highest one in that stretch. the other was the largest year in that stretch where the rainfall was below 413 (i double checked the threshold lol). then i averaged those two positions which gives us 1496 yr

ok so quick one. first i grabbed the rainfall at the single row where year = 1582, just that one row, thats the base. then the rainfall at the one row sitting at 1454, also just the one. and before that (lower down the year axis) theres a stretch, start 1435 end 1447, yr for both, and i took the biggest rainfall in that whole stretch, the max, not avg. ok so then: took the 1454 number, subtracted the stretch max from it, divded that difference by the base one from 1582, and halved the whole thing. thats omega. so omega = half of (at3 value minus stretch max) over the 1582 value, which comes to -0.013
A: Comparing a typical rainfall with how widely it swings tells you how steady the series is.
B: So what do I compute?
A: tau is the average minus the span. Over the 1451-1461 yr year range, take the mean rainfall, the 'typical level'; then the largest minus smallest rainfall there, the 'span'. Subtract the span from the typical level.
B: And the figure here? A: 410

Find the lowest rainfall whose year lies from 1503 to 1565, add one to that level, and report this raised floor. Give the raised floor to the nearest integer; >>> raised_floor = 239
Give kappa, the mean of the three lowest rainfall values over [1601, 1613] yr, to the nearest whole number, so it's 443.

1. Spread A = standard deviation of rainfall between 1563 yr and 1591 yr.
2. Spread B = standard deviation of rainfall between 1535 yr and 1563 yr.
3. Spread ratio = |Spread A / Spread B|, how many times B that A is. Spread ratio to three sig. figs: 1.74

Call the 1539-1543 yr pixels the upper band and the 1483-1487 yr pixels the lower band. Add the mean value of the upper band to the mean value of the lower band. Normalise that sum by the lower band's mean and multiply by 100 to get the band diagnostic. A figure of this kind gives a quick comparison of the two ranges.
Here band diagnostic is 202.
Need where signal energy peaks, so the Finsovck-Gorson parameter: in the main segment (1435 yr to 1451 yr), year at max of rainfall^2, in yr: 1446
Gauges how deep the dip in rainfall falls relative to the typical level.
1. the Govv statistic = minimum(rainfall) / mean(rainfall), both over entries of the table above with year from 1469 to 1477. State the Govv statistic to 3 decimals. 0.982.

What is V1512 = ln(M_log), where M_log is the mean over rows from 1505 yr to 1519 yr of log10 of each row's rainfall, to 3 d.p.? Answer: 0.921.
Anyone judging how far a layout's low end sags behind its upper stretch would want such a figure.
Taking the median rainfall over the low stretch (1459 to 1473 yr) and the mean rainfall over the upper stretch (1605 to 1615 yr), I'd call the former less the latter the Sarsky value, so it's -29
